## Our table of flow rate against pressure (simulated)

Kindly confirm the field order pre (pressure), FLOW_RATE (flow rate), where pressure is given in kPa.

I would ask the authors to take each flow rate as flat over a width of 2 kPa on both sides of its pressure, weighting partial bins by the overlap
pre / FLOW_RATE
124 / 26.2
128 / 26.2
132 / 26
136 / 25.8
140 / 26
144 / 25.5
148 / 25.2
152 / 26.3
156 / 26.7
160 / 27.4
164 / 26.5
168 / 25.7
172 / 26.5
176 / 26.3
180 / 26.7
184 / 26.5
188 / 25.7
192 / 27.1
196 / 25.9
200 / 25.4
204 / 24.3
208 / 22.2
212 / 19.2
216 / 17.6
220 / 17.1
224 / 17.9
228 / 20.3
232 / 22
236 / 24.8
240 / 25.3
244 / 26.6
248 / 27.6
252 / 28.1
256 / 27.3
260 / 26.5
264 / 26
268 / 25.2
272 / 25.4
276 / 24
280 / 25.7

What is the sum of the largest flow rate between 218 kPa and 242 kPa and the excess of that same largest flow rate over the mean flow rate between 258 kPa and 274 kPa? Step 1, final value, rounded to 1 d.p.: 24.8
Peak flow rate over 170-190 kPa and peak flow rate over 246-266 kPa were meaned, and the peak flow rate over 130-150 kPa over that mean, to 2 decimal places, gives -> 0.95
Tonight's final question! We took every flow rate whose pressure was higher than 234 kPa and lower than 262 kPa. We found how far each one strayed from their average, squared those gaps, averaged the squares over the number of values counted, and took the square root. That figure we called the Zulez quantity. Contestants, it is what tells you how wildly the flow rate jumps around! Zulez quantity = 1.1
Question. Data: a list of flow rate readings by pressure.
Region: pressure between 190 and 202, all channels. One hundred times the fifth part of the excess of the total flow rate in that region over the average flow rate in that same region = 1045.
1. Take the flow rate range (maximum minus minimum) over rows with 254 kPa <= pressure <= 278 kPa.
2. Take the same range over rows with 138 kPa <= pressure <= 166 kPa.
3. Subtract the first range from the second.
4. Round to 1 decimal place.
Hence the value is -1.1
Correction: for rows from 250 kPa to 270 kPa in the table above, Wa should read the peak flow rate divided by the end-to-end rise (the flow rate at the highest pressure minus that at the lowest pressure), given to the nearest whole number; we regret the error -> -10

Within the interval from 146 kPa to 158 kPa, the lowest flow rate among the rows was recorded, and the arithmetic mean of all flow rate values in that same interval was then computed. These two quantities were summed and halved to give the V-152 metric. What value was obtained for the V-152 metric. 25.6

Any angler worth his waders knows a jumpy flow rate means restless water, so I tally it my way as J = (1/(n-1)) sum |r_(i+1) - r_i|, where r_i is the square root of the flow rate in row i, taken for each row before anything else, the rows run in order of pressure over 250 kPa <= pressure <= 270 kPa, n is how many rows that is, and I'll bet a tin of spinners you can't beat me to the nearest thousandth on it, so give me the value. 0.070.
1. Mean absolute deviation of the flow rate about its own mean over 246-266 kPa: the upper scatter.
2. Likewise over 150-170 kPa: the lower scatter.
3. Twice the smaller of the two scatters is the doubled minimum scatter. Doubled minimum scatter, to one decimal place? 0.8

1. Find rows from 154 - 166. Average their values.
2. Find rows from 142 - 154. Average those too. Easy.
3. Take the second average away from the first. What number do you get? 1.20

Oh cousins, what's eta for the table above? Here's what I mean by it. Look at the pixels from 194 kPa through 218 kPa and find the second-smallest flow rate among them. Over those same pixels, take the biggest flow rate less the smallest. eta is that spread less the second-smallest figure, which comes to -10.9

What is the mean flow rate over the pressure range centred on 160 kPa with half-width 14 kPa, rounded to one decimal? 26.3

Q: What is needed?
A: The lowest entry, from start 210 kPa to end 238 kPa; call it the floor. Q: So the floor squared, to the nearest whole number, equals 292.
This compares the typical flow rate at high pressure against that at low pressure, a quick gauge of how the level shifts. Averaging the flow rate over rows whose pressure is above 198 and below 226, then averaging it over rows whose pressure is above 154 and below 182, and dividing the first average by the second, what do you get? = 0.77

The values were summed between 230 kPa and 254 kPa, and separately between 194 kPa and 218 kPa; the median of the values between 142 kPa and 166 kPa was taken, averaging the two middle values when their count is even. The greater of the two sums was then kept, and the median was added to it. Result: 181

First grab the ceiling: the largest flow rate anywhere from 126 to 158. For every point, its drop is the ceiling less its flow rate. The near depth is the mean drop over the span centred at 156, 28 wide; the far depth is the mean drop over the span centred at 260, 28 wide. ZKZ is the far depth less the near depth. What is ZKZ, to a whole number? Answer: 0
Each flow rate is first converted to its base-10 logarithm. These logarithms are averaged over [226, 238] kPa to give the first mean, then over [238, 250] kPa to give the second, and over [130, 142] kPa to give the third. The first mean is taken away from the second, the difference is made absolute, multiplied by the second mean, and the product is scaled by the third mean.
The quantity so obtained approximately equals 0.15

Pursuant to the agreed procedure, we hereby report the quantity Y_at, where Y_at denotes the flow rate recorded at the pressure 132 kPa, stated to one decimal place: 26.0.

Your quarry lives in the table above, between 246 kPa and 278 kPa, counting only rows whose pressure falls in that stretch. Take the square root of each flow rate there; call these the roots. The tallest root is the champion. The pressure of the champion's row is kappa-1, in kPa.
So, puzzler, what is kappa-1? 252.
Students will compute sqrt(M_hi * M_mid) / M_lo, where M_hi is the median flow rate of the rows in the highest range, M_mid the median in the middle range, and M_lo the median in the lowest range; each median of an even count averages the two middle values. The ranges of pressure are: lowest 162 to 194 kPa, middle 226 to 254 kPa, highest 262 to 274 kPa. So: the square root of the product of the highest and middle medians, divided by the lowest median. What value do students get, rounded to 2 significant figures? 0.96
